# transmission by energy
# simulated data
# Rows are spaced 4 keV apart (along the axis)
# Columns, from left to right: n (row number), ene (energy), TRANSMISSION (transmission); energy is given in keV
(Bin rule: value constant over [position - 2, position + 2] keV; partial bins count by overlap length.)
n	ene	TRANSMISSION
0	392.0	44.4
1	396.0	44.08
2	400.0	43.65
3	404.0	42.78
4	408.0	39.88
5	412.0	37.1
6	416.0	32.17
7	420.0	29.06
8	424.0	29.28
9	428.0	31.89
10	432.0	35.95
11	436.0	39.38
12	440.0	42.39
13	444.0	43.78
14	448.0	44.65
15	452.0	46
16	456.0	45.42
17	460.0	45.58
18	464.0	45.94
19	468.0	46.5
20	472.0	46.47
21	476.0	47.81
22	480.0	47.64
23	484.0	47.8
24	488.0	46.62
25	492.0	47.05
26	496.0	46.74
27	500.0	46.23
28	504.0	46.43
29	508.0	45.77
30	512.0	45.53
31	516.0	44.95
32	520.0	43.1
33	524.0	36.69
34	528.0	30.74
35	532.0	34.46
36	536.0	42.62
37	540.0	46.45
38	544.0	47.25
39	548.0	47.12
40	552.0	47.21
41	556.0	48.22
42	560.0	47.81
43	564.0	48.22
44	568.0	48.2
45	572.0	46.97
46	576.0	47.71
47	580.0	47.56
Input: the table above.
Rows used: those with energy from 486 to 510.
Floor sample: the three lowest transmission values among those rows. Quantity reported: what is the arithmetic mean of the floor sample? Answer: 46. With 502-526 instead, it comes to 42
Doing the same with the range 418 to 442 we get 30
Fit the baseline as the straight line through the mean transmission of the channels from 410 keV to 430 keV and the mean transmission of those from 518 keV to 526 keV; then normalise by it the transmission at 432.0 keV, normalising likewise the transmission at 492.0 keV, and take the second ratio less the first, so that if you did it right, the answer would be 0.159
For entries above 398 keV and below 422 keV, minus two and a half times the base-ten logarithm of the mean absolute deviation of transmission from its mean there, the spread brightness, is -1.7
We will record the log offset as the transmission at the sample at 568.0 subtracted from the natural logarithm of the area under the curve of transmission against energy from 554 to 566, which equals -41.8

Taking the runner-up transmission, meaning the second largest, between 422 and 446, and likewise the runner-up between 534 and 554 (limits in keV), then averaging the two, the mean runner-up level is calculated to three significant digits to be 44.8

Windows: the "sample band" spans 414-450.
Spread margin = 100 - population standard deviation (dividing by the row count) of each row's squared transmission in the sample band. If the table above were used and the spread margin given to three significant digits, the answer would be -333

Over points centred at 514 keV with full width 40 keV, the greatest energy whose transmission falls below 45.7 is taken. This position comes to 532.0 keV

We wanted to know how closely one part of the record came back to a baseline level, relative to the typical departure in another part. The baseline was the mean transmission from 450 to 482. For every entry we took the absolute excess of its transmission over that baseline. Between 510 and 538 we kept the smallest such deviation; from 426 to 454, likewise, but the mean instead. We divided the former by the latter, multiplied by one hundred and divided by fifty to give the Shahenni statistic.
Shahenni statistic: 0.30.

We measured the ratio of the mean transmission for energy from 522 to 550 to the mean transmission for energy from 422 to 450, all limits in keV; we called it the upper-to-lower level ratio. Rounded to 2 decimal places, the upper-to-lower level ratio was 1.07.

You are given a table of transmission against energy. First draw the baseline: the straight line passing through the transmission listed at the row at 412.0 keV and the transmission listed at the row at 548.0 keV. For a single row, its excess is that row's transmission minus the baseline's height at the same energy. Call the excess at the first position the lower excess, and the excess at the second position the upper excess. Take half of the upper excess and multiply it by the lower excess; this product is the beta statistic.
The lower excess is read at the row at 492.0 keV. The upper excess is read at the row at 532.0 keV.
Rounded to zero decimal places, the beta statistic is -23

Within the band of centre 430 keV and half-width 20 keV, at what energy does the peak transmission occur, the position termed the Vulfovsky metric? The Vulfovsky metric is 448.0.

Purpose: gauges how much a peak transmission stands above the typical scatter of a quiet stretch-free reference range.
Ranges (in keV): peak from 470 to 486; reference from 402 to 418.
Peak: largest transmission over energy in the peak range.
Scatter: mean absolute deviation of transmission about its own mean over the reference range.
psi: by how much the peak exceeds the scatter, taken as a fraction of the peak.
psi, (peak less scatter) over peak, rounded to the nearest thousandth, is 0.930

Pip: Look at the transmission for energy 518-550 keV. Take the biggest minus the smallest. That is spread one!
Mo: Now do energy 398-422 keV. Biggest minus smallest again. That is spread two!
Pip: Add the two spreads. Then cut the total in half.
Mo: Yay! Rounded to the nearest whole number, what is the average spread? 16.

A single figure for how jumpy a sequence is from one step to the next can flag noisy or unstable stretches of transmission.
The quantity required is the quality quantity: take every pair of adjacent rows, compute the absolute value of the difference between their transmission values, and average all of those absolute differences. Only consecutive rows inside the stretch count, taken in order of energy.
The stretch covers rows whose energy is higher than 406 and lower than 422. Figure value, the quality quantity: 3.6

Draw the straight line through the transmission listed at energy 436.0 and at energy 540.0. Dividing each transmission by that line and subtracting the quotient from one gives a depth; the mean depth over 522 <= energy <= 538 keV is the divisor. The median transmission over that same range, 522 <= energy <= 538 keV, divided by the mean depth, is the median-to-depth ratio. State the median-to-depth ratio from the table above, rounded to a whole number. 169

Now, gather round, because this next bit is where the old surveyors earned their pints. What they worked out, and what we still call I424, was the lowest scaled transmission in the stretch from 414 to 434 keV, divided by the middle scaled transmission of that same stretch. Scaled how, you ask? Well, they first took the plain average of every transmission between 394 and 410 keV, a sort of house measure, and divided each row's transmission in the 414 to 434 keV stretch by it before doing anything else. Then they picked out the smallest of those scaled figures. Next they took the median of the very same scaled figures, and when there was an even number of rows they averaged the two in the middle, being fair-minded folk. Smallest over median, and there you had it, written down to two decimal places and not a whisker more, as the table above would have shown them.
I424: 0.91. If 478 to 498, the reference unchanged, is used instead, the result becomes 0.99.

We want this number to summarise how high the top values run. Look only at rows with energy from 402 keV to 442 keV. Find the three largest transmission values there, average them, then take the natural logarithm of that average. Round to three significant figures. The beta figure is 3.73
